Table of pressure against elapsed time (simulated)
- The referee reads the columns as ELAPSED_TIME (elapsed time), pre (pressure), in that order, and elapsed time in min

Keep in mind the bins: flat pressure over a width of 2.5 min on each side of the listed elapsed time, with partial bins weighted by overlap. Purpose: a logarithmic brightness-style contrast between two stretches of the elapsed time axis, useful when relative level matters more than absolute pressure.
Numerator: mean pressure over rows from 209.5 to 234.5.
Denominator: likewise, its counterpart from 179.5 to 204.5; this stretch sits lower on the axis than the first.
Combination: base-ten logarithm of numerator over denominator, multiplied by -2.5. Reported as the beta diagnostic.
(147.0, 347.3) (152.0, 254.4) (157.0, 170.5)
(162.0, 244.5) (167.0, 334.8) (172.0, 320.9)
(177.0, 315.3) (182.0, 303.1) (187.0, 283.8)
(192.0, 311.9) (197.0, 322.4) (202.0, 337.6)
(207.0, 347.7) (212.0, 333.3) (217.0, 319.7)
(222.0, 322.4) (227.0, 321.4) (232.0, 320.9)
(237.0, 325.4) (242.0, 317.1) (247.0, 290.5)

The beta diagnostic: -0.04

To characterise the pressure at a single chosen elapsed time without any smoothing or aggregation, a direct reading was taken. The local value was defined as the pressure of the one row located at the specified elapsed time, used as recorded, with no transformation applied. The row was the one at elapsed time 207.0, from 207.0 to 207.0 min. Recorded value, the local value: 347.7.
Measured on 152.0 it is 254.4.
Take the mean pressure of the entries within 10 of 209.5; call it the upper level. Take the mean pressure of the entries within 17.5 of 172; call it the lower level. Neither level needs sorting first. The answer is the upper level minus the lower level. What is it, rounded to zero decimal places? 53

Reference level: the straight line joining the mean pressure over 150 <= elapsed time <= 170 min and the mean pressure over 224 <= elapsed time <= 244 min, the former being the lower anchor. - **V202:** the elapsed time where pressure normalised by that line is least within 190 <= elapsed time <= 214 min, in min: 192.0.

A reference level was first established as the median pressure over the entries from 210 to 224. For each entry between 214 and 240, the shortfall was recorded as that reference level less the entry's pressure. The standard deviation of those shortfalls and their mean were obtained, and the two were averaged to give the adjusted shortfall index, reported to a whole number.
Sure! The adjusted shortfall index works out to 1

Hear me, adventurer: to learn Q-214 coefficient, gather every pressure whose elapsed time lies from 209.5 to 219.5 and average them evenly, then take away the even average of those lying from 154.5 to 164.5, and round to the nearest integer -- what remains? 119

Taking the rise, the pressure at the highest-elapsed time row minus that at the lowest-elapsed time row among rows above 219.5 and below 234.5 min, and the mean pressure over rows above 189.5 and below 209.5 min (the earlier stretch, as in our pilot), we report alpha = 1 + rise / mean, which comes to 1.00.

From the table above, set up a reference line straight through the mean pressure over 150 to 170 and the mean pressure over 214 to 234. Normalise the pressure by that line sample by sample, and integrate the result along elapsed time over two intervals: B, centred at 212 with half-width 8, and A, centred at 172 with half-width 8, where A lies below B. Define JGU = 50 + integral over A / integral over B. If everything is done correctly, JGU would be 51.1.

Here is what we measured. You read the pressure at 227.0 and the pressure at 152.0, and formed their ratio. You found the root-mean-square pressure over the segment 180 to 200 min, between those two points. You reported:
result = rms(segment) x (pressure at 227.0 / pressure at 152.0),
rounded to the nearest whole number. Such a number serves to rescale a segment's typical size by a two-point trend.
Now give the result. 386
